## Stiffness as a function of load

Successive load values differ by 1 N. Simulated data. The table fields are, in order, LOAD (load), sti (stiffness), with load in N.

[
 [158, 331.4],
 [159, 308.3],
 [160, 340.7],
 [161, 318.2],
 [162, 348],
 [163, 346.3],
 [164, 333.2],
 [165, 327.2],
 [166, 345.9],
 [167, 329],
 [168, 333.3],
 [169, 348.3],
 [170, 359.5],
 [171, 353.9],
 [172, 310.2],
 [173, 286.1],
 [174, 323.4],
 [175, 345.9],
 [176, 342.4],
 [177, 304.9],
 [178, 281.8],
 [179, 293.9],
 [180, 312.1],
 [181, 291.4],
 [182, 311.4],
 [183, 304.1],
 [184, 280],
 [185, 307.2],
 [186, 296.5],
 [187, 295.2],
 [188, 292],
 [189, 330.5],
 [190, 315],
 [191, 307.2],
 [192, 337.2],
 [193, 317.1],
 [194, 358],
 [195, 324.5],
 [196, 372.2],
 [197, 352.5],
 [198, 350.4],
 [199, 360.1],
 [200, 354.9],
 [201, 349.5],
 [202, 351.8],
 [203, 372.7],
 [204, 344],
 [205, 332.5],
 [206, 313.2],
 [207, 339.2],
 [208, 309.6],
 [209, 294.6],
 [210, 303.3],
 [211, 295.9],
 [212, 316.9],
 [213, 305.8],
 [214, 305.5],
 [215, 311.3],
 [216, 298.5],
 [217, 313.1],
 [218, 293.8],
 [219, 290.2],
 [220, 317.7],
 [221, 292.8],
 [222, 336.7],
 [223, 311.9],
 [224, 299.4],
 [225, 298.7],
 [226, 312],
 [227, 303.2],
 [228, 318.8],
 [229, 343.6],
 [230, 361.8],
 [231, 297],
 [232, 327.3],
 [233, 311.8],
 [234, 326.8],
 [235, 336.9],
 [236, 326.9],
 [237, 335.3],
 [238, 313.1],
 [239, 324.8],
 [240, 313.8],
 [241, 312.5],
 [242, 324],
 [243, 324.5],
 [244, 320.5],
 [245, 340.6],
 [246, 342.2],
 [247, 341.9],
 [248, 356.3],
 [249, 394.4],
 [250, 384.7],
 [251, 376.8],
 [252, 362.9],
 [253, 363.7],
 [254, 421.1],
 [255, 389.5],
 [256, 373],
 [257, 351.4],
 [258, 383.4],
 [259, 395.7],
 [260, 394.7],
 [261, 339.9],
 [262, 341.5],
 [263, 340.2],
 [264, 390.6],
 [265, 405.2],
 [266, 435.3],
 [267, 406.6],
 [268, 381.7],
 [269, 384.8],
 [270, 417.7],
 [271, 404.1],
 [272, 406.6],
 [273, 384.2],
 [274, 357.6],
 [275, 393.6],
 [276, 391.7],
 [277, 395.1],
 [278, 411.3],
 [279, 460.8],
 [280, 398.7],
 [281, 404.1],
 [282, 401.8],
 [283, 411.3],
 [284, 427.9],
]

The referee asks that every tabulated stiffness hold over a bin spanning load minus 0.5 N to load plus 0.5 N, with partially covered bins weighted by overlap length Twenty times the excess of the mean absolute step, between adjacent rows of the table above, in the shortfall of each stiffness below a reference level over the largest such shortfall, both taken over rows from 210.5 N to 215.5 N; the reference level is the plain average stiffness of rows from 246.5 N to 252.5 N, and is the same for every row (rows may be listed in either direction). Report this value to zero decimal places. -1281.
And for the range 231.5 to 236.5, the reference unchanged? -901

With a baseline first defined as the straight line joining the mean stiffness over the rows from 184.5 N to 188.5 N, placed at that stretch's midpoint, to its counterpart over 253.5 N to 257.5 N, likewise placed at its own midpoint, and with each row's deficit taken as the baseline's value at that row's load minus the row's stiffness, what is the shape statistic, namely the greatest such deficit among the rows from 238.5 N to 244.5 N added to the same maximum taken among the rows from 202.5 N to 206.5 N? 62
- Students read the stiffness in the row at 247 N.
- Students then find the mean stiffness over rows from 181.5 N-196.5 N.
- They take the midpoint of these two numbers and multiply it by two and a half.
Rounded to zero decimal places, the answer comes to 823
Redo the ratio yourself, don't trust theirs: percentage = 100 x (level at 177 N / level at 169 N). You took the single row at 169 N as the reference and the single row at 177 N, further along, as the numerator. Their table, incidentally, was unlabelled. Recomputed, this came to 88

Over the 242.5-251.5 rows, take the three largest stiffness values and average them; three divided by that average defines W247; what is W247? 0.0078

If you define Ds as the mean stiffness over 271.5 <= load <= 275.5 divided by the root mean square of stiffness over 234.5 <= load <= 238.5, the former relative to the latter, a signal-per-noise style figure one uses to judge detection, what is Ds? 1.17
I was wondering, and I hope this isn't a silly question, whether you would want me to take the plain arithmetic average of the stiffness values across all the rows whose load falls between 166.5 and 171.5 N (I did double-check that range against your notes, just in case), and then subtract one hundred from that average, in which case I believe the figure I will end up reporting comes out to 245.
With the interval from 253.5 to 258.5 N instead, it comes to 284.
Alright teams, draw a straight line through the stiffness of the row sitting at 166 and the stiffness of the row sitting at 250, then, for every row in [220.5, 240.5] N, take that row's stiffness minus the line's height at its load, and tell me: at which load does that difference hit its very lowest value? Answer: 231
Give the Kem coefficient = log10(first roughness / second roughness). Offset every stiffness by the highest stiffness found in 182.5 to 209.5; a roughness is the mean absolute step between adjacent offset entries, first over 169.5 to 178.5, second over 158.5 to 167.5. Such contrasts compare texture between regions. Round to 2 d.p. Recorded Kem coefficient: 0.15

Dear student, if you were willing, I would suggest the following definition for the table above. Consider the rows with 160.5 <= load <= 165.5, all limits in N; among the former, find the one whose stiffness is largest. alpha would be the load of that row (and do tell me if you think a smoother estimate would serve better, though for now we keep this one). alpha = 162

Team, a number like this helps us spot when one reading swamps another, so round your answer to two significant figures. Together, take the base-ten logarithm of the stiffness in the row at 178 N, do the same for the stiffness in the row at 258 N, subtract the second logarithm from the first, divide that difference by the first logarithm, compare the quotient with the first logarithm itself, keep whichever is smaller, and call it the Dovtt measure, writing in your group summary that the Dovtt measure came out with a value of -0.055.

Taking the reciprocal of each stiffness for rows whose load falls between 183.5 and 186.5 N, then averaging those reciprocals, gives 0.0034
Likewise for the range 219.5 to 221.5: 0.0033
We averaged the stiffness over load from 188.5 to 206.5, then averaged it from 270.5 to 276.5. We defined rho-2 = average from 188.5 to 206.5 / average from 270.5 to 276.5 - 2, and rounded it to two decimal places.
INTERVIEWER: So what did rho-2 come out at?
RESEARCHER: -1.12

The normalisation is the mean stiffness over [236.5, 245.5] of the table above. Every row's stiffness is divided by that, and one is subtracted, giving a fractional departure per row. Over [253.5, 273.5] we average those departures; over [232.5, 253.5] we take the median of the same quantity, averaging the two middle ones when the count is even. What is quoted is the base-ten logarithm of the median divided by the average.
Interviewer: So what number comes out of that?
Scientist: -0.73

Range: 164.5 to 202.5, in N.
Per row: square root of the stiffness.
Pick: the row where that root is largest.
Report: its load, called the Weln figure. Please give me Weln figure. 196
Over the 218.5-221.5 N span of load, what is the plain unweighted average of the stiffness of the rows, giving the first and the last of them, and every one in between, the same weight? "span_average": 300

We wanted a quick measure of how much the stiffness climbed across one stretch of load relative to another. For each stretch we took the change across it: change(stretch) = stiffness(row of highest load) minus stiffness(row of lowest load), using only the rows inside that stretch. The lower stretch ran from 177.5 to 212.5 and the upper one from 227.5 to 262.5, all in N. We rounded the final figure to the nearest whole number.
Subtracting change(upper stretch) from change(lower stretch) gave 12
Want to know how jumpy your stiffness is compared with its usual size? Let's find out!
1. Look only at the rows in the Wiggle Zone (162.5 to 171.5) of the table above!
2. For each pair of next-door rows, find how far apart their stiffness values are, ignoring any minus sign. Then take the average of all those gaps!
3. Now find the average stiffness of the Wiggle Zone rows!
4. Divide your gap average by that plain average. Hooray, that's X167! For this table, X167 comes 0.033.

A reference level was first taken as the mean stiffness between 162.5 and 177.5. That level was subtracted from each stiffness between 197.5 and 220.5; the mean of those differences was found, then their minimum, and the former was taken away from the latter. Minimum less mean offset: -33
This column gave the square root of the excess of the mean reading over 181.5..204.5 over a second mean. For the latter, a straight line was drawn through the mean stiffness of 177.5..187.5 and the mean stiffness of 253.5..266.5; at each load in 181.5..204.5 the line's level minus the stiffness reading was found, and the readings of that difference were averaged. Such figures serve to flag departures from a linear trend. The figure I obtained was 18.7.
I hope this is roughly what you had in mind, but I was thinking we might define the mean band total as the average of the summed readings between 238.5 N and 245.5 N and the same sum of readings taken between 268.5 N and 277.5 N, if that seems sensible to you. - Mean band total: 2898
